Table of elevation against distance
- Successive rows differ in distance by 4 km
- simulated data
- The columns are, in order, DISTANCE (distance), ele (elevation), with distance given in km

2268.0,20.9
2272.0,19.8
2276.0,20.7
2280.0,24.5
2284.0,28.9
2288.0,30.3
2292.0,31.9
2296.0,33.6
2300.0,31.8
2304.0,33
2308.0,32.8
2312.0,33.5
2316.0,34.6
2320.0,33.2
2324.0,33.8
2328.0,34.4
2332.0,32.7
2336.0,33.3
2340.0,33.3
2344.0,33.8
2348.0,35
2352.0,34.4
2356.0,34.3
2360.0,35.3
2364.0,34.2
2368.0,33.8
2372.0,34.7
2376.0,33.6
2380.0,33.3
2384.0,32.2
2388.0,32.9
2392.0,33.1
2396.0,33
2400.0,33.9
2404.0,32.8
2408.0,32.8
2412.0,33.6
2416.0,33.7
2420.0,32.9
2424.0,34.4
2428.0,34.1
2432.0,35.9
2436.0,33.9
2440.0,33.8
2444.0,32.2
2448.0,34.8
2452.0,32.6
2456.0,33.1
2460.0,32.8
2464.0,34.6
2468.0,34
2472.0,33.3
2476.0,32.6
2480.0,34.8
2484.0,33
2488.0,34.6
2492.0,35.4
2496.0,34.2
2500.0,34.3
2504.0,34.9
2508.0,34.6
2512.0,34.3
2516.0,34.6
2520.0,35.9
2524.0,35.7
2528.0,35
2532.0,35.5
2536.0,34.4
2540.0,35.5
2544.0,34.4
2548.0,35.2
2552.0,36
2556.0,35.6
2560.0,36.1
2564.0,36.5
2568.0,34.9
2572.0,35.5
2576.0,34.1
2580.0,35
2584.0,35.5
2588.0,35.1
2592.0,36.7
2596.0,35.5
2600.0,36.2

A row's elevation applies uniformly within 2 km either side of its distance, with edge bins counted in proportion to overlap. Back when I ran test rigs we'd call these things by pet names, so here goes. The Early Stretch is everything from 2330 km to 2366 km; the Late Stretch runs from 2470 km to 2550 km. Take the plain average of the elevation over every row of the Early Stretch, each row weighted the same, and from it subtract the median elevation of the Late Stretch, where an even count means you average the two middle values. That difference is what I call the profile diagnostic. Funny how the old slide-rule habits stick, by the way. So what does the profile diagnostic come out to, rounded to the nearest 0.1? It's -0.6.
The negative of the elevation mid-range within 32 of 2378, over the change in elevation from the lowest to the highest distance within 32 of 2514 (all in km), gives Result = -24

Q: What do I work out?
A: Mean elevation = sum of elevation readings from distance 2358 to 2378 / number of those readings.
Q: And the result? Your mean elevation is 34.3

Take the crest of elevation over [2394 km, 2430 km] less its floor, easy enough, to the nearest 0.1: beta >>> 1.6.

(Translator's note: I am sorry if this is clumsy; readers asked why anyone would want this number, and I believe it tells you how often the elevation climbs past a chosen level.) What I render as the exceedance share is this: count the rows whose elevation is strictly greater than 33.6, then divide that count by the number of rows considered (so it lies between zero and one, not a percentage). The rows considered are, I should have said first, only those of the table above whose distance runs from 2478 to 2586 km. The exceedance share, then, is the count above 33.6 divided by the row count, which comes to 1.0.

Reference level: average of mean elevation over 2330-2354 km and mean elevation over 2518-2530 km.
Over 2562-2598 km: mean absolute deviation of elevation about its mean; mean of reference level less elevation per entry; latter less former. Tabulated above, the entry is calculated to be -1.4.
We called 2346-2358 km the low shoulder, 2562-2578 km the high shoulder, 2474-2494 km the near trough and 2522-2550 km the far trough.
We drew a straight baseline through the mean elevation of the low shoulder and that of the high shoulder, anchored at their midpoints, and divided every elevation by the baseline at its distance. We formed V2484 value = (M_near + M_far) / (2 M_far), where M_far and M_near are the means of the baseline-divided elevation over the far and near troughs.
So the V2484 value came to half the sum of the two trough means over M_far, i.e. 0.99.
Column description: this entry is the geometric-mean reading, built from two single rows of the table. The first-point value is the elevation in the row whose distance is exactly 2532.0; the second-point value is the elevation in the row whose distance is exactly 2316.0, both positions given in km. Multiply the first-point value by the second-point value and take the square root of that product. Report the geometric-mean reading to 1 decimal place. 35.0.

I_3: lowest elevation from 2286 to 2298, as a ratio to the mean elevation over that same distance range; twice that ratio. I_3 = 1.898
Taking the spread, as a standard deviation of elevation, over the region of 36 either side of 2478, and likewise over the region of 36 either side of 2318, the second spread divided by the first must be 1.6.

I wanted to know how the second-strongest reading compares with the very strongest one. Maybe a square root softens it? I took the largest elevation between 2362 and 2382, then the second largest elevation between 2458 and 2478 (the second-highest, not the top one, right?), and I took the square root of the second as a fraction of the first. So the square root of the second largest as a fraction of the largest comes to 0.99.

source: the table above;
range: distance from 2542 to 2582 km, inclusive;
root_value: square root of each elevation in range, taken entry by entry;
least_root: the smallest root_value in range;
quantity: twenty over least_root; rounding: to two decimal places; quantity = 3.42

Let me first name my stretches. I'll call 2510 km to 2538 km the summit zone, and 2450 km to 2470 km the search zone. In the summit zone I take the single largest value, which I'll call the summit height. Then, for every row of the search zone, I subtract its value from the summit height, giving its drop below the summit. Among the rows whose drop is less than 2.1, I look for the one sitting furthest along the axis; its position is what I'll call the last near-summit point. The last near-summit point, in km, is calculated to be 2468.0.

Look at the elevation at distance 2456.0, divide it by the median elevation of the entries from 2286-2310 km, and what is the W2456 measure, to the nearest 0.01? 1.02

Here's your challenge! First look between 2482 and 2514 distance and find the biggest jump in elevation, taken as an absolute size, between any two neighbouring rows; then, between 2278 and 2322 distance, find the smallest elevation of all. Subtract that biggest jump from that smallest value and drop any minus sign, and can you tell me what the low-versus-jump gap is 22.9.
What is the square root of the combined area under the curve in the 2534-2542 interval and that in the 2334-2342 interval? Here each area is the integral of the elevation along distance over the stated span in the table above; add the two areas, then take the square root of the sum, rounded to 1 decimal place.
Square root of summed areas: 23.4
